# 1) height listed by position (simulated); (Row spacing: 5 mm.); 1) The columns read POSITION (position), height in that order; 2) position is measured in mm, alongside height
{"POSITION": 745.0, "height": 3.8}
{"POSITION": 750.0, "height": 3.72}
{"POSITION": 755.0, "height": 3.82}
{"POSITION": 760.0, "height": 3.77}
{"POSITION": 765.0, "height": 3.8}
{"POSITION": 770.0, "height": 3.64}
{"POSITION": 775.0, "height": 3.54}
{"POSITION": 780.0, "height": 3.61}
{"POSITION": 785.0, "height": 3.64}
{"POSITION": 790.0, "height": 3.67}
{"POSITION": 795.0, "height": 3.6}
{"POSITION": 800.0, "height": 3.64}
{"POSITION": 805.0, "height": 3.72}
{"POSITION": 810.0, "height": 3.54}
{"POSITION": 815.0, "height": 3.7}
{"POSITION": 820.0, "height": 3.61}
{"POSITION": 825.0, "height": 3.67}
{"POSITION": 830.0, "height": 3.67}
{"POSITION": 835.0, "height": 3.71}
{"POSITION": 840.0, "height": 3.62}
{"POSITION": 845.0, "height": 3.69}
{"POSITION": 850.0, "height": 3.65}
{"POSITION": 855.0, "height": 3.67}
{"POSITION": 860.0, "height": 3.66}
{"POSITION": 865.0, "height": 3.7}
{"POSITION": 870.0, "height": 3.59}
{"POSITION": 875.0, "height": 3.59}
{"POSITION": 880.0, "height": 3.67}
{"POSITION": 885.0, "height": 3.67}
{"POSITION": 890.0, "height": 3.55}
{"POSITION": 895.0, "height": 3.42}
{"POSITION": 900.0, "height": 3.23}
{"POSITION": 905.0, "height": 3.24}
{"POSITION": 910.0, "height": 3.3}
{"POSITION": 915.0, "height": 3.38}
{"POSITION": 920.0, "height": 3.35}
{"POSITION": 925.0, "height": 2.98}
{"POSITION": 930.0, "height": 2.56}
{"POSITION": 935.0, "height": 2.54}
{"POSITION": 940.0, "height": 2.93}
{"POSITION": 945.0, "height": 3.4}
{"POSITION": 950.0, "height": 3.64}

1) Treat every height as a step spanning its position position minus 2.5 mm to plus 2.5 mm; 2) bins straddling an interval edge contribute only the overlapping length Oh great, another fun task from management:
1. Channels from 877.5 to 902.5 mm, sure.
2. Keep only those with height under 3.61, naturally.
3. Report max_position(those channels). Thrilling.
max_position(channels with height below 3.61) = 900.0 mm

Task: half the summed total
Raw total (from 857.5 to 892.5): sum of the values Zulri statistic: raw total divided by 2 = 13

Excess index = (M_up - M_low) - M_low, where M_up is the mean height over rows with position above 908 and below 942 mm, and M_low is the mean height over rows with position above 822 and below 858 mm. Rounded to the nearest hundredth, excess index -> -4.33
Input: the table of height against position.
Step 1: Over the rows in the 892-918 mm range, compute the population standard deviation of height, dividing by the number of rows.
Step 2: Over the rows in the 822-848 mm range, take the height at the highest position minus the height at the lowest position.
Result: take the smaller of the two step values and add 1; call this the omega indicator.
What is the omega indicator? 1.02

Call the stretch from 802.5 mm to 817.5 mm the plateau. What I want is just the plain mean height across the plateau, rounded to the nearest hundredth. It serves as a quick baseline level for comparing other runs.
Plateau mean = 3.65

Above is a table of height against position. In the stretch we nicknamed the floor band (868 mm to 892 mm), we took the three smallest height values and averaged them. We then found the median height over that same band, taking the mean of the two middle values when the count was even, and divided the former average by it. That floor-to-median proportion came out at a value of 0.996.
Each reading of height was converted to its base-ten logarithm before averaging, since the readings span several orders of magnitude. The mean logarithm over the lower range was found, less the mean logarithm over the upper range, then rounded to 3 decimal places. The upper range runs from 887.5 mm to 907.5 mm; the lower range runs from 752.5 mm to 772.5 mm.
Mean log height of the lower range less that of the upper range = 0.049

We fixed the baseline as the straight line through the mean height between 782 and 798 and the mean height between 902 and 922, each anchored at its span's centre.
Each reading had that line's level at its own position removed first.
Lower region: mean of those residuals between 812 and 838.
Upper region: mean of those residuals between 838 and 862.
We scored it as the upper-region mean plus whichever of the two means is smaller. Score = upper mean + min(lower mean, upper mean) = 0.3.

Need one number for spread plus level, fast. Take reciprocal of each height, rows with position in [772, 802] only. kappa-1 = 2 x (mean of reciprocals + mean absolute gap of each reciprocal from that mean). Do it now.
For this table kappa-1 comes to 0.558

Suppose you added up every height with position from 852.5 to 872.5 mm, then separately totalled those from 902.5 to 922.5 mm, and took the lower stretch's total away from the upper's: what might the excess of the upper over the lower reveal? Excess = -1.35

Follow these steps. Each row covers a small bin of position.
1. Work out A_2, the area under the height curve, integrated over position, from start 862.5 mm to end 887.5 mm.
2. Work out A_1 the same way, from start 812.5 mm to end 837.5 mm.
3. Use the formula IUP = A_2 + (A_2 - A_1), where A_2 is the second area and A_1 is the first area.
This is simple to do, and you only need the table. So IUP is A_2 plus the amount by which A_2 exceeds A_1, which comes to 90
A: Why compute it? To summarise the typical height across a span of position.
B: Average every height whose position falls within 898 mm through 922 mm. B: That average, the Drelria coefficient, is 3.30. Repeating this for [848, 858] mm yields 3.66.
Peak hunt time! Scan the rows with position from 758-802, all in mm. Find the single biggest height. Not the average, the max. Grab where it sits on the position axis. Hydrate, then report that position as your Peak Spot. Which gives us 765.0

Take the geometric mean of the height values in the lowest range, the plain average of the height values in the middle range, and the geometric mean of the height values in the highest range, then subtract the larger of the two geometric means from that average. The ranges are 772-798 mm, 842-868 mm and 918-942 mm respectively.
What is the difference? 0.06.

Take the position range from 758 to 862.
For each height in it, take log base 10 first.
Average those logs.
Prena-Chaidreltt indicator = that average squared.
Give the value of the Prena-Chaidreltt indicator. 0.317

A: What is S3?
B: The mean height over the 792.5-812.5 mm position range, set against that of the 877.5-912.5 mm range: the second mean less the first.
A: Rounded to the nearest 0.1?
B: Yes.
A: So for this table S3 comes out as -0.2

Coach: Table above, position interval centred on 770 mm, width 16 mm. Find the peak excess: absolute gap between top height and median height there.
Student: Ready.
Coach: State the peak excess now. 0.16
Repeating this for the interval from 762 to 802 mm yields 0.16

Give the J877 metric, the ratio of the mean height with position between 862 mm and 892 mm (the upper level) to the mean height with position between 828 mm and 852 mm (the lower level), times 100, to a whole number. 99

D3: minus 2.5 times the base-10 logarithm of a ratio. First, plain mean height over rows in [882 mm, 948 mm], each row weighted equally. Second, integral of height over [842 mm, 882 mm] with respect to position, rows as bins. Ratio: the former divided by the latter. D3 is 4.15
